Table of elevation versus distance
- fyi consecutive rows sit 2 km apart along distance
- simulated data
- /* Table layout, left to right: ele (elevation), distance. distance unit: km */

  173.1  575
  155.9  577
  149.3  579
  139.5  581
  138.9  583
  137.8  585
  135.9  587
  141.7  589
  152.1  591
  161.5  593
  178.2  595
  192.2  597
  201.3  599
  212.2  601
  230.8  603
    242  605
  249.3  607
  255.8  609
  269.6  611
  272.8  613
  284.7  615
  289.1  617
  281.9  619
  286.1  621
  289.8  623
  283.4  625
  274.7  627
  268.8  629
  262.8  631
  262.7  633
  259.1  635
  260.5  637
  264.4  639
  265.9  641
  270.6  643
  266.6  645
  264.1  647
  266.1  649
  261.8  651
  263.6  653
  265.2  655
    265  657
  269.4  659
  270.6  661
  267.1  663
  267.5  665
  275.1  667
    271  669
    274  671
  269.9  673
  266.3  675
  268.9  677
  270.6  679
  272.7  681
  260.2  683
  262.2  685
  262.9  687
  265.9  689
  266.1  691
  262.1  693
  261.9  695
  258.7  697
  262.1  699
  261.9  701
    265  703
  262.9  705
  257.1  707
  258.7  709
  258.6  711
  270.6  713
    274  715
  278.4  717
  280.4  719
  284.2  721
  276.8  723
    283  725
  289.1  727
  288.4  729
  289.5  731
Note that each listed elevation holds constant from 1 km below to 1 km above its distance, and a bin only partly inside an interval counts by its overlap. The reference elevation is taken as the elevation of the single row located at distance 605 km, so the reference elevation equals 242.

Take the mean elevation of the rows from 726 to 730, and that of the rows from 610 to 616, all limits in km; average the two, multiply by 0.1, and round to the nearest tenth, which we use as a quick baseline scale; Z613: 28.2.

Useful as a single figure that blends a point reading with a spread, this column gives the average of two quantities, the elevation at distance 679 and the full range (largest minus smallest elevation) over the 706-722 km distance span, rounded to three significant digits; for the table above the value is 149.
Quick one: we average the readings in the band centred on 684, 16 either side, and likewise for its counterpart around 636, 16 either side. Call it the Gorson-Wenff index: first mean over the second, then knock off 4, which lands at -3.01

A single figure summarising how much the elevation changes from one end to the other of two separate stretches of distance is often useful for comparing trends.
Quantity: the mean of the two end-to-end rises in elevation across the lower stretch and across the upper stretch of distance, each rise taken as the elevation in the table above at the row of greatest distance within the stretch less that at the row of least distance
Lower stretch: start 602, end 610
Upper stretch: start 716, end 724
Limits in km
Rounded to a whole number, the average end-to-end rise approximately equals 12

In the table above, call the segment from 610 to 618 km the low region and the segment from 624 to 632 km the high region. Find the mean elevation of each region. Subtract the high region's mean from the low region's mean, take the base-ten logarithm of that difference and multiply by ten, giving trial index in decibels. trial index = 8.2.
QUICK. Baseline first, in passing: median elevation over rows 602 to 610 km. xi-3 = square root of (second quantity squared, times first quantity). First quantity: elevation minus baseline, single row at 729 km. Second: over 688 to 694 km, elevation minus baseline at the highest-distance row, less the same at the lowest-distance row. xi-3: 25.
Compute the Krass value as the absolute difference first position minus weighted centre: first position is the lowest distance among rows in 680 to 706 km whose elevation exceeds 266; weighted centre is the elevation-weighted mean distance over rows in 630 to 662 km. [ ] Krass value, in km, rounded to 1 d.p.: 34.9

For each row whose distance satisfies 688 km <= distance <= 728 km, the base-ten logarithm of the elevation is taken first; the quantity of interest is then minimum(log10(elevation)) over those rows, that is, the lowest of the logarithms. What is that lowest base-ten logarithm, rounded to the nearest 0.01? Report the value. 2.41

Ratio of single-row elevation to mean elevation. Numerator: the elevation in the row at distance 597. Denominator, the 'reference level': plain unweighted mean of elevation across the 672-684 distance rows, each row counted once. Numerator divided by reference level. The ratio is 0.72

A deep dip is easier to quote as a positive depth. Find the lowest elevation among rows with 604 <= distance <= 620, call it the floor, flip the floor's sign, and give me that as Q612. -242.0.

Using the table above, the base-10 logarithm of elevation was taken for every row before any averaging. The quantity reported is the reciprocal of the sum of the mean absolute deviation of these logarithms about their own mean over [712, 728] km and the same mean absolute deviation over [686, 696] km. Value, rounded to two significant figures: 99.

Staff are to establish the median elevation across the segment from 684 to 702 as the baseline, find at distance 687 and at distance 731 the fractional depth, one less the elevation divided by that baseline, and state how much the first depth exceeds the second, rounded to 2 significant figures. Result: 0.10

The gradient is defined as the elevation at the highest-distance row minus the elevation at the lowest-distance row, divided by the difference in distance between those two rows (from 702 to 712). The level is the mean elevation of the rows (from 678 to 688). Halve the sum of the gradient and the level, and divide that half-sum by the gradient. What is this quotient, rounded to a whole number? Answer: -166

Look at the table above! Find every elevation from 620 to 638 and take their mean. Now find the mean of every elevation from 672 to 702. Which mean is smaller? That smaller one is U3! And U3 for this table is 265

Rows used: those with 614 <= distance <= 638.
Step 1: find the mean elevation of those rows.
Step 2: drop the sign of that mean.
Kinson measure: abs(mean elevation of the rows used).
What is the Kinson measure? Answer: 275.3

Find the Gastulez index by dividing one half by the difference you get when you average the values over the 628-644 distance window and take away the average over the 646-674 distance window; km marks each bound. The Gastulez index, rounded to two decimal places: -0.14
